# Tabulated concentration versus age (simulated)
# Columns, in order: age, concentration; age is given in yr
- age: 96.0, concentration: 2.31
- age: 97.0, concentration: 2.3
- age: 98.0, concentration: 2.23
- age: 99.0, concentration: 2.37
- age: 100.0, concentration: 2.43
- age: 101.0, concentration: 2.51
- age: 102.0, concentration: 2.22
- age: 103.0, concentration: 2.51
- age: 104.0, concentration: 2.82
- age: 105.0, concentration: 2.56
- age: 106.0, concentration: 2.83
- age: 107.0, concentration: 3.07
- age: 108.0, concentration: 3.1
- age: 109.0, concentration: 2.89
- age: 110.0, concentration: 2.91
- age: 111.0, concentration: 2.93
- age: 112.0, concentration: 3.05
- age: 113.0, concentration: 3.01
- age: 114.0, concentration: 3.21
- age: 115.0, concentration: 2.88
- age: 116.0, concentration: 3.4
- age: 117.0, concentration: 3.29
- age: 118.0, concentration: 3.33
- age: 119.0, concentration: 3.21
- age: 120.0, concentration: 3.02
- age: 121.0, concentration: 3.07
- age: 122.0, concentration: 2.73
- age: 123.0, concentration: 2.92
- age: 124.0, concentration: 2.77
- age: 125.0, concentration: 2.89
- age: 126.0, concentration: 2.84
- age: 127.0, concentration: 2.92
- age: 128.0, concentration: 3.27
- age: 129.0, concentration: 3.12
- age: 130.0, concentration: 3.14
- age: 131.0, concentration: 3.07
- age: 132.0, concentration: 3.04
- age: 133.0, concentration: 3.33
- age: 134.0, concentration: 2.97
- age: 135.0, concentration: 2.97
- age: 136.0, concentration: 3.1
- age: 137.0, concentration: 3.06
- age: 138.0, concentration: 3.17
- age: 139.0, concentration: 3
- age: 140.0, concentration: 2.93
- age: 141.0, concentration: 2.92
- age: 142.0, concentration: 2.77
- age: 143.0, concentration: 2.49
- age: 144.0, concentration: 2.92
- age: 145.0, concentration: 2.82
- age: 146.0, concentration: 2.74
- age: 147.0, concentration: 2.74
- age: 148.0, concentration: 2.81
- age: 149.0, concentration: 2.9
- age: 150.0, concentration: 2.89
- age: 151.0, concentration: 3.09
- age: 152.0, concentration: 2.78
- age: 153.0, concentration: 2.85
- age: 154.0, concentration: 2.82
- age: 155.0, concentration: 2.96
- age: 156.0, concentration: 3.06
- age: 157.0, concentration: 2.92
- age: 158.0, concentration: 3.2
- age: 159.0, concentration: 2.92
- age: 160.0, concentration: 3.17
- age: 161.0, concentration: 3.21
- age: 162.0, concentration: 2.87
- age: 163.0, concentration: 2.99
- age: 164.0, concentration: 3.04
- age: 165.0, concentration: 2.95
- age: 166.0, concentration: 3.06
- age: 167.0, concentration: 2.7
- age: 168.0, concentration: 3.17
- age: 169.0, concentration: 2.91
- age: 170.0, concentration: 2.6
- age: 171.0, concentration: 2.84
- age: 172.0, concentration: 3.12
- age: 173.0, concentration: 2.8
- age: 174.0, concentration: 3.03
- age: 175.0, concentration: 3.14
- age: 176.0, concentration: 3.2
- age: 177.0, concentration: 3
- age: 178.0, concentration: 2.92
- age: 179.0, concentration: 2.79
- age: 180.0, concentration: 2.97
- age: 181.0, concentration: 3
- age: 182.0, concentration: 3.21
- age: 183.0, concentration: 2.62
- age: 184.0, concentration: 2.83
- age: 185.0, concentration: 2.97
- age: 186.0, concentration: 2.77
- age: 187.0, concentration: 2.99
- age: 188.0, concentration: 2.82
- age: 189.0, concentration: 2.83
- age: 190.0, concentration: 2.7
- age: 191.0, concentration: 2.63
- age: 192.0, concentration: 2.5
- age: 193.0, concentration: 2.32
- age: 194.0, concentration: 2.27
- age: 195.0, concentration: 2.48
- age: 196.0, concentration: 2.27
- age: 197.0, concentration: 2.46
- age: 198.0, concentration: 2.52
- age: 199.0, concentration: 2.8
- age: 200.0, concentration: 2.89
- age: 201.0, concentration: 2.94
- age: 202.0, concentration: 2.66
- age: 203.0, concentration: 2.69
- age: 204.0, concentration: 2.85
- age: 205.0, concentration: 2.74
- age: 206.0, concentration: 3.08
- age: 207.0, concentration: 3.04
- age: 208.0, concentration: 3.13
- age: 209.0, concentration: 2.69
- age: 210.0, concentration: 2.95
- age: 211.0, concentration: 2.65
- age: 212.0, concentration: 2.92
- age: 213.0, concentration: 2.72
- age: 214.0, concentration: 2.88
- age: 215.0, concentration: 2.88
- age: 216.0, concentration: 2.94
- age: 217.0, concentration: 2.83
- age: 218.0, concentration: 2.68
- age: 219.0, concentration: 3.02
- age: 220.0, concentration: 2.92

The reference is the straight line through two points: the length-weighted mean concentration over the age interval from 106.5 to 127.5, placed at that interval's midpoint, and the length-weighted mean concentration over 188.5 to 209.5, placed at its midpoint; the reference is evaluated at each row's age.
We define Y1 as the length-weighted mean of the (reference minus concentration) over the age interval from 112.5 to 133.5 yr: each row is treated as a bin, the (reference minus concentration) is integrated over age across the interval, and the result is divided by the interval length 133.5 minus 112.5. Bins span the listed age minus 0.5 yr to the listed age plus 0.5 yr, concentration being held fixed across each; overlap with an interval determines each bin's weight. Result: -0.07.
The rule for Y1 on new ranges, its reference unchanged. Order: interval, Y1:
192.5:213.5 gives -0.04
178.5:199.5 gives 0.03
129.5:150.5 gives -0.01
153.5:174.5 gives -0.14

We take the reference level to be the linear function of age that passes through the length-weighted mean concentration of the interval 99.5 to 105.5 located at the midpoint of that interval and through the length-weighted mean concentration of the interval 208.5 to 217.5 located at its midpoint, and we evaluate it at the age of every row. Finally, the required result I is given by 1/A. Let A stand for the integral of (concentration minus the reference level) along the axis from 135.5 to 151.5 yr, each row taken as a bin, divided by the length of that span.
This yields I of 3.7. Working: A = 0.27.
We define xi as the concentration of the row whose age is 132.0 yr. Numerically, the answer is 3.04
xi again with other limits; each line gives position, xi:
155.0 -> 2.96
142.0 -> 2.77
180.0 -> 2.97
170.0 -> 2.6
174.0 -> 3.03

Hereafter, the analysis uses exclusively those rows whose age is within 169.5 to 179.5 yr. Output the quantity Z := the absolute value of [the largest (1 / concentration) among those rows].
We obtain 0.385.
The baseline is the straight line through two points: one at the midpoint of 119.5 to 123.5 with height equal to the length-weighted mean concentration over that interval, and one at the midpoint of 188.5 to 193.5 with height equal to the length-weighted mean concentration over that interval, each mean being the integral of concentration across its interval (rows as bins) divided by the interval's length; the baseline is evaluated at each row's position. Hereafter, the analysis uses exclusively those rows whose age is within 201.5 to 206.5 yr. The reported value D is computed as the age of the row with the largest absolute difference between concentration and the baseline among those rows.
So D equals 206.0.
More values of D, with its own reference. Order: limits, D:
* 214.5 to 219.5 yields 219.0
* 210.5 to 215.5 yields 212.0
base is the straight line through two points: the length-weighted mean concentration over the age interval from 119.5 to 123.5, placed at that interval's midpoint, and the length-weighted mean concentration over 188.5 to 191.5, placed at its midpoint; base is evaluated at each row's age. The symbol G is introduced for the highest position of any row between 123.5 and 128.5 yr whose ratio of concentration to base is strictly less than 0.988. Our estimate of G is 126.0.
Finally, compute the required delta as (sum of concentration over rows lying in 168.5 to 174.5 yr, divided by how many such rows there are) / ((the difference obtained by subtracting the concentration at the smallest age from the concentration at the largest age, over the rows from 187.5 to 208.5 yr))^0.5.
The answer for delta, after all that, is 5.2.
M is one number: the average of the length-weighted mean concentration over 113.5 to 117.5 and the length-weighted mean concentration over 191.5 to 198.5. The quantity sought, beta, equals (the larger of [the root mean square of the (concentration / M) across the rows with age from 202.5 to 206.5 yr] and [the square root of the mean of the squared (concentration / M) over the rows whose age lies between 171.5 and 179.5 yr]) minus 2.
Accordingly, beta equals -0.93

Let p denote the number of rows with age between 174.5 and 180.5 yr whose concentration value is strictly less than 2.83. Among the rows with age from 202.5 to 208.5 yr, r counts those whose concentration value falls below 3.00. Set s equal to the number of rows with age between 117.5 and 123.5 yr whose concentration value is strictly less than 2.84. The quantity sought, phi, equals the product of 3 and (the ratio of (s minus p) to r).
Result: 0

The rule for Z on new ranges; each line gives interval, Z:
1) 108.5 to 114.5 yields 0.346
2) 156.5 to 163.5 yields 0.348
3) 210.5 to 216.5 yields 0.377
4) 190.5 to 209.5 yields 0.441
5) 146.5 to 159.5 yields 0.365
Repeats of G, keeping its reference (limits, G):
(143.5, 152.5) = 152.0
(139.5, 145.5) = 145.0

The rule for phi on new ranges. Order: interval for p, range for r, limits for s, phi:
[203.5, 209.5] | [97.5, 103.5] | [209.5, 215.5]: 0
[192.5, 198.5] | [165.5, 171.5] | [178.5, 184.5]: -2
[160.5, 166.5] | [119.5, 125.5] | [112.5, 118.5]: 0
